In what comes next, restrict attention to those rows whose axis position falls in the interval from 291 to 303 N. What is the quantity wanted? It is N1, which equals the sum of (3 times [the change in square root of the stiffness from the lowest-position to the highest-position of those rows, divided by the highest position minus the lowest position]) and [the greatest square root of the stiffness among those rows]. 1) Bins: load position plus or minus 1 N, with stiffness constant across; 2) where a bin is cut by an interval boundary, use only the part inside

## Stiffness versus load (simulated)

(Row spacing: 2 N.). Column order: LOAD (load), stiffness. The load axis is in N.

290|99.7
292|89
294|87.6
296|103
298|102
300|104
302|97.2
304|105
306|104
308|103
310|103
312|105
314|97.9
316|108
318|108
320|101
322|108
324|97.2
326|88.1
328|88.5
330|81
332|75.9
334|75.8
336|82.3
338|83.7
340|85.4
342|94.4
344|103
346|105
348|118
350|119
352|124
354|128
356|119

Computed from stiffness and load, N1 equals 10.3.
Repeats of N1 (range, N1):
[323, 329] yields 9.5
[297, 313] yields 10.3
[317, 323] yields 10.4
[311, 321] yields 10.3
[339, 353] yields 11.6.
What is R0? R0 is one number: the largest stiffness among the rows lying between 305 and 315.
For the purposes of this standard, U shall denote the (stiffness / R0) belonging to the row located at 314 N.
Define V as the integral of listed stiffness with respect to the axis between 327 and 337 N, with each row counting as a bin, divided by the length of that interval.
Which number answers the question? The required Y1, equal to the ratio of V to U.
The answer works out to 87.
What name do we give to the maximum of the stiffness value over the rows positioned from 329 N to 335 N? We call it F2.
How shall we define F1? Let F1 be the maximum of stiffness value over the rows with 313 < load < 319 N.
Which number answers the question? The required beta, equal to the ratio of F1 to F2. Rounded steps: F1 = 108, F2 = 81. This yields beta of 1.33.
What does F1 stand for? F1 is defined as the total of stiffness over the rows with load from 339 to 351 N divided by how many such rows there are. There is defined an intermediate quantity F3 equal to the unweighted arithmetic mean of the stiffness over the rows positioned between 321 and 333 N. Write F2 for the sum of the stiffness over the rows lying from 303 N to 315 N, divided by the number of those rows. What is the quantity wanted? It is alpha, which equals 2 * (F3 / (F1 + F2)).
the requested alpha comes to 0.87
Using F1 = 104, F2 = 103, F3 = 90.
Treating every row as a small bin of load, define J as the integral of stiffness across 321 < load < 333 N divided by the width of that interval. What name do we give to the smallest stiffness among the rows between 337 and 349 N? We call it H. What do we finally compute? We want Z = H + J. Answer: 173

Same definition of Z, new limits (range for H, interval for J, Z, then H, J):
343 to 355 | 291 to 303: 200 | 103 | 97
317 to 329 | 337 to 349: 186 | 88.1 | 98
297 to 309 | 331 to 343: 180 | 97.2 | 83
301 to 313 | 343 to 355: 213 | 97.2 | 116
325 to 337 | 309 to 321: 180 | 75.8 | 104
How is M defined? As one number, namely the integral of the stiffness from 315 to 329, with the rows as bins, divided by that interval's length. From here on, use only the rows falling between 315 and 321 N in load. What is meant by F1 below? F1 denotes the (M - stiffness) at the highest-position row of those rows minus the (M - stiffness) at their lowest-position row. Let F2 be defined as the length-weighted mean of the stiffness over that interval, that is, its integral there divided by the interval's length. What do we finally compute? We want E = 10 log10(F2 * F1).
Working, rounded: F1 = 7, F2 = 106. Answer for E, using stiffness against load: 29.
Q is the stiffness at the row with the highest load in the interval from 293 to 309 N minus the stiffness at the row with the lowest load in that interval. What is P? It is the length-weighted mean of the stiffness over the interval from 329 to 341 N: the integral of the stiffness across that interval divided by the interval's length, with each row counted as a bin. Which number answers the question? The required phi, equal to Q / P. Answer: 0.2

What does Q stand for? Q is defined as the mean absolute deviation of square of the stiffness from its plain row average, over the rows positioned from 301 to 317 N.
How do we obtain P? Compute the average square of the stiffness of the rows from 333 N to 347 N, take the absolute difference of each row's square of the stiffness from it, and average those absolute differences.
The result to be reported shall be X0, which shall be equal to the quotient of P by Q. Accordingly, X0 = 3.1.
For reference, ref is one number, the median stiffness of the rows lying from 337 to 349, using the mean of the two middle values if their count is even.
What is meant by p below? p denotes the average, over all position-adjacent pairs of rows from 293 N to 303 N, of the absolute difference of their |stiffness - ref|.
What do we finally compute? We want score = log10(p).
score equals 0.53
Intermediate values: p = 3.4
